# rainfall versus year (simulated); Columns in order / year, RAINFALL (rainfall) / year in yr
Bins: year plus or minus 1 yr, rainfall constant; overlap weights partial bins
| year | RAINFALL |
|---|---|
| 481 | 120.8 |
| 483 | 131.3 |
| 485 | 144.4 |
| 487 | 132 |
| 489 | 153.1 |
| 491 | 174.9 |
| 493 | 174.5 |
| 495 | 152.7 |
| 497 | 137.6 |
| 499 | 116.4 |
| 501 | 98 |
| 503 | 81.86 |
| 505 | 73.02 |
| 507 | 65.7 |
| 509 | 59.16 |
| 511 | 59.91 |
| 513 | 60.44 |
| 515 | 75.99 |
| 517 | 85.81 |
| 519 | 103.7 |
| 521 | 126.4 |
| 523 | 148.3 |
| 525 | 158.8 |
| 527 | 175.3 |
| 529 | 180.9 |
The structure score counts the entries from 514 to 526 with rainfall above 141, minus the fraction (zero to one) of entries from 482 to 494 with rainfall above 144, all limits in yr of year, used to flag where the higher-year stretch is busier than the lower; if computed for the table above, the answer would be 1.3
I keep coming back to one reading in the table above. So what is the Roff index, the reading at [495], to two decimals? 152.70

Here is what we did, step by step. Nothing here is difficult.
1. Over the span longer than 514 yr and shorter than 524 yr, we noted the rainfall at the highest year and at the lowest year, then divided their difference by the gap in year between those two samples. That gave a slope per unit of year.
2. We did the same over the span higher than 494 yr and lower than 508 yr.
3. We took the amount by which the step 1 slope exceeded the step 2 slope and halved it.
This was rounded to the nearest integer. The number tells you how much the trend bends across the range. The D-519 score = 8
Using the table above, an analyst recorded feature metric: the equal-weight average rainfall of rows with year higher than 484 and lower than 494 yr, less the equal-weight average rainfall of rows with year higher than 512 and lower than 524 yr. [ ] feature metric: 56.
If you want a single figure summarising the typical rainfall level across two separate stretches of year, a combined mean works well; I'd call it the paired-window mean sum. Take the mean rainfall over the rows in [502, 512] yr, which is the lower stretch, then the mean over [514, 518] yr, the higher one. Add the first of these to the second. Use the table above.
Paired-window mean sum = 149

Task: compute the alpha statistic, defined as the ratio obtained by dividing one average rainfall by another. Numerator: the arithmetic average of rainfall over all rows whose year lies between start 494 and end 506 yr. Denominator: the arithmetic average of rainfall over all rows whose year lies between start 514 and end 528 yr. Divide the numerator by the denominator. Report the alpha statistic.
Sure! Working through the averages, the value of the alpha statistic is 0.9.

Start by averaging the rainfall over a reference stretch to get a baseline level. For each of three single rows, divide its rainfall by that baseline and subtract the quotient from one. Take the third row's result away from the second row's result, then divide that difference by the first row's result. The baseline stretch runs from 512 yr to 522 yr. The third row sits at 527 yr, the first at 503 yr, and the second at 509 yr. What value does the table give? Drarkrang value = 13.5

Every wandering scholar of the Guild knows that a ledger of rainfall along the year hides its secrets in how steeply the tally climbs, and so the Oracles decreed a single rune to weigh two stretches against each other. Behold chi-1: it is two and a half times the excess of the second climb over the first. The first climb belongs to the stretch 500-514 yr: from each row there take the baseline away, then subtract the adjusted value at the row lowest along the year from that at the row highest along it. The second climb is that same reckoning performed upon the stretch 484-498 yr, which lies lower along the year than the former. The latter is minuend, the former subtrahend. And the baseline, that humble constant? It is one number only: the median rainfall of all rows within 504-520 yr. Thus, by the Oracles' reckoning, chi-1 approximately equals 77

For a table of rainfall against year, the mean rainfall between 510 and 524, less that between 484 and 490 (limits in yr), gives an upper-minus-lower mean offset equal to -49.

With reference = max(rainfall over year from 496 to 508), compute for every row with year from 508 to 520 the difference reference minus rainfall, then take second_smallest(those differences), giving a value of 52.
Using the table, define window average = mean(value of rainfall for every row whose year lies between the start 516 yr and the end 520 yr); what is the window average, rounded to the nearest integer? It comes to 95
